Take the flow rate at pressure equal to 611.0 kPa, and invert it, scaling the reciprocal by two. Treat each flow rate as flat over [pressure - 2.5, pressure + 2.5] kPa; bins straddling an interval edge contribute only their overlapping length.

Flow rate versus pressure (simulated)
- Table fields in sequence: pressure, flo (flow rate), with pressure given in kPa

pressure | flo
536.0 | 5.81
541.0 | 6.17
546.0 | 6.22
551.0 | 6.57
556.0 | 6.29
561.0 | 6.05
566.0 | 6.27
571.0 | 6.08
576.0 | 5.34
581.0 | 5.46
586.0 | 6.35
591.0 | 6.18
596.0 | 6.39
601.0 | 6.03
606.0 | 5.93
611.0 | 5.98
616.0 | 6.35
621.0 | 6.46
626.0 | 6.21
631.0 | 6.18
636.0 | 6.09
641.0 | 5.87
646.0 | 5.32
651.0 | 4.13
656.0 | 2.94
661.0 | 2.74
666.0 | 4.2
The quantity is 0.334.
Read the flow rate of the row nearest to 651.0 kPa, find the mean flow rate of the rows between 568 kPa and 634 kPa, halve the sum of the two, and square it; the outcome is 26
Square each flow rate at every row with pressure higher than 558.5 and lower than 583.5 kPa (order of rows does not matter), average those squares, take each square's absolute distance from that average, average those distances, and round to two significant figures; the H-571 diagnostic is 4.1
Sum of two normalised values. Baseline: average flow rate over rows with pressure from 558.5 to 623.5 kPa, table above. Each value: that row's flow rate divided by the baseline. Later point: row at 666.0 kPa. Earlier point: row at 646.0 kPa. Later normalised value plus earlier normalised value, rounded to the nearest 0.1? 1.6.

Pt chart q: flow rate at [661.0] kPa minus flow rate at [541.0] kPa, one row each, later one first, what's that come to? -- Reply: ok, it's -3.4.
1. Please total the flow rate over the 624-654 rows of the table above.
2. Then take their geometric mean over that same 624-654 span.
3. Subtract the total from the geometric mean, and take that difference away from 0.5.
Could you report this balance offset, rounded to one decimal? 28.7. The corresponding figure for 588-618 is 31.2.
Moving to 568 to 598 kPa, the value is 30.3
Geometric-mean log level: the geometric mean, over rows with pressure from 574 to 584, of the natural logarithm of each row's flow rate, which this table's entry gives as 1.69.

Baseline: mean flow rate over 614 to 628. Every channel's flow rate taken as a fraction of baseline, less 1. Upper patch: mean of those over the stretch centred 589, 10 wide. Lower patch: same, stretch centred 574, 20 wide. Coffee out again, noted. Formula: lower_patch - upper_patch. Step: -0.08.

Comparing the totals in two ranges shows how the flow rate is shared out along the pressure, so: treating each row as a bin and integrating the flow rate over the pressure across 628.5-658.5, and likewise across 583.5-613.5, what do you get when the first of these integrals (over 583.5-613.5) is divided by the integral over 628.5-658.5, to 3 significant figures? 1.21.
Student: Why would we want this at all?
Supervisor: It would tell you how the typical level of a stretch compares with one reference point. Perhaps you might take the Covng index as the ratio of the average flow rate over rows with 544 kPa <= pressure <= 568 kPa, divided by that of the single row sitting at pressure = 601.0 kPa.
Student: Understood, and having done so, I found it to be 1.04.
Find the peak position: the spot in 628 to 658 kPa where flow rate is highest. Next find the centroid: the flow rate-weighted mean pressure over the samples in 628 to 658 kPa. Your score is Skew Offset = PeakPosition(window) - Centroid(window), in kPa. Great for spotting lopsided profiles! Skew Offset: -10.6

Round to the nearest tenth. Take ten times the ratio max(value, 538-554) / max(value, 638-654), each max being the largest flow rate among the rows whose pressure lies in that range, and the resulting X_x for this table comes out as 11.2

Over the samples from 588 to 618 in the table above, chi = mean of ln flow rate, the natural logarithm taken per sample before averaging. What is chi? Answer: 1.81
